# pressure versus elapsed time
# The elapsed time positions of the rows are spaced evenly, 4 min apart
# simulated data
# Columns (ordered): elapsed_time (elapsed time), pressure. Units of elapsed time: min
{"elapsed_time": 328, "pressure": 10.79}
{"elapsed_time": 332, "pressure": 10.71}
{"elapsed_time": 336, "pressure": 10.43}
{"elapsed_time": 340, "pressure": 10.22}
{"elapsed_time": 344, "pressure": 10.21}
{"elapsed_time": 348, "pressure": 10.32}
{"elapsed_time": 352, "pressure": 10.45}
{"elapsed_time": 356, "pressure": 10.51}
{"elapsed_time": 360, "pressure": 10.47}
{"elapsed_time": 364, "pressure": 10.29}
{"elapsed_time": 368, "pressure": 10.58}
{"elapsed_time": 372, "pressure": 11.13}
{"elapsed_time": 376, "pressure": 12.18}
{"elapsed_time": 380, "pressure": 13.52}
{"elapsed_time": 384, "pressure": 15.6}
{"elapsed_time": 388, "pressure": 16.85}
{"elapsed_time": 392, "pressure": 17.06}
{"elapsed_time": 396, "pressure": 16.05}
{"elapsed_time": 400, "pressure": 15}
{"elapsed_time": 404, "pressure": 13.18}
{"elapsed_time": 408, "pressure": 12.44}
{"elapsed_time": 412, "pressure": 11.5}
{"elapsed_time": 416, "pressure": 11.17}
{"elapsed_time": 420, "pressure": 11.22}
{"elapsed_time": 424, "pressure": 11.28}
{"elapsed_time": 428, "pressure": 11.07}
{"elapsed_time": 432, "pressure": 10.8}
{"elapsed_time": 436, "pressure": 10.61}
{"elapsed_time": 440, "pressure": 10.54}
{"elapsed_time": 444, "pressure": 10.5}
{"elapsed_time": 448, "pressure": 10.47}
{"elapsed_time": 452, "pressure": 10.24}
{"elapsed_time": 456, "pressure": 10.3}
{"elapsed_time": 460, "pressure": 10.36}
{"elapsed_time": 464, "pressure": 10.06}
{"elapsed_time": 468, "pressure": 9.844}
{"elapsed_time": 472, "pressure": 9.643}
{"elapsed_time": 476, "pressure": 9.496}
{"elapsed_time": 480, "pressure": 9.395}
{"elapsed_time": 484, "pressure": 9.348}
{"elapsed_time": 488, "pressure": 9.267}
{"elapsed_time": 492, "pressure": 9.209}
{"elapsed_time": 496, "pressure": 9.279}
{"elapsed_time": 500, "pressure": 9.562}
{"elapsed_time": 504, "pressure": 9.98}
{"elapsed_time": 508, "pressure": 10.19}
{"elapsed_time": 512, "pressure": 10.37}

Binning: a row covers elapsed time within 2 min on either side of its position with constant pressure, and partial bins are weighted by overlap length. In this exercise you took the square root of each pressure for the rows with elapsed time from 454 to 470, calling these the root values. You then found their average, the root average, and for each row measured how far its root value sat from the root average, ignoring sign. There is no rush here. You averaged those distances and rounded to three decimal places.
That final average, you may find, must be 0.030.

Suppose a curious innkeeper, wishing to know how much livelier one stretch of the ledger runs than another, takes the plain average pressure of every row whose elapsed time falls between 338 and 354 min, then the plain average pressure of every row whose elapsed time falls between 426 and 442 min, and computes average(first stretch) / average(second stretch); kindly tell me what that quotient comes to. 0.96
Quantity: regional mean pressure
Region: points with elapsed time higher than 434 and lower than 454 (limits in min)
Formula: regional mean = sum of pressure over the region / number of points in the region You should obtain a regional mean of 10.5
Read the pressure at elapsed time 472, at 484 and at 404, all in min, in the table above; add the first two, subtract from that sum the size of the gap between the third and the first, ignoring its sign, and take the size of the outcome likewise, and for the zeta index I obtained 15.5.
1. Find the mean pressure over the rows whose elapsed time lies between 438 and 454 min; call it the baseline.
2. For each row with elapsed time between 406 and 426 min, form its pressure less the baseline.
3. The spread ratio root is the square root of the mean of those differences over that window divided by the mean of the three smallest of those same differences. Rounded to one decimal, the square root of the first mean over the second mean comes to 1.2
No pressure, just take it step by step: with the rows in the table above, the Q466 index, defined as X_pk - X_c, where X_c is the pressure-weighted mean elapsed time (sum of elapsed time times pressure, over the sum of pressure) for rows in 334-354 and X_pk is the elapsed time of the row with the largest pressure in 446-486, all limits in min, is 104.0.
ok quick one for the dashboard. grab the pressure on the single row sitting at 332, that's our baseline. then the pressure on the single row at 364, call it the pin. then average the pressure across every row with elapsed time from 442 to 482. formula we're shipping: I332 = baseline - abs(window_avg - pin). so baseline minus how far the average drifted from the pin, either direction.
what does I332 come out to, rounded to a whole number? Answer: 10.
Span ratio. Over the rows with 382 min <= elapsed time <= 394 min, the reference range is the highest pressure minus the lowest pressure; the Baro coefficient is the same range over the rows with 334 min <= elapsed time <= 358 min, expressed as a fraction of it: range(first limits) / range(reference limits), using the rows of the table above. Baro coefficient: 0.2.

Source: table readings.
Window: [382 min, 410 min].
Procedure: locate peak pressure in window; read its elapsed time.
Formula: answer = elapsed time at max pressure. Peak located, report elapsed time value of 392 min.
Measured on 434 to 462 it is 436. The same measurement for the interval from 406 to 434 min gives 408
